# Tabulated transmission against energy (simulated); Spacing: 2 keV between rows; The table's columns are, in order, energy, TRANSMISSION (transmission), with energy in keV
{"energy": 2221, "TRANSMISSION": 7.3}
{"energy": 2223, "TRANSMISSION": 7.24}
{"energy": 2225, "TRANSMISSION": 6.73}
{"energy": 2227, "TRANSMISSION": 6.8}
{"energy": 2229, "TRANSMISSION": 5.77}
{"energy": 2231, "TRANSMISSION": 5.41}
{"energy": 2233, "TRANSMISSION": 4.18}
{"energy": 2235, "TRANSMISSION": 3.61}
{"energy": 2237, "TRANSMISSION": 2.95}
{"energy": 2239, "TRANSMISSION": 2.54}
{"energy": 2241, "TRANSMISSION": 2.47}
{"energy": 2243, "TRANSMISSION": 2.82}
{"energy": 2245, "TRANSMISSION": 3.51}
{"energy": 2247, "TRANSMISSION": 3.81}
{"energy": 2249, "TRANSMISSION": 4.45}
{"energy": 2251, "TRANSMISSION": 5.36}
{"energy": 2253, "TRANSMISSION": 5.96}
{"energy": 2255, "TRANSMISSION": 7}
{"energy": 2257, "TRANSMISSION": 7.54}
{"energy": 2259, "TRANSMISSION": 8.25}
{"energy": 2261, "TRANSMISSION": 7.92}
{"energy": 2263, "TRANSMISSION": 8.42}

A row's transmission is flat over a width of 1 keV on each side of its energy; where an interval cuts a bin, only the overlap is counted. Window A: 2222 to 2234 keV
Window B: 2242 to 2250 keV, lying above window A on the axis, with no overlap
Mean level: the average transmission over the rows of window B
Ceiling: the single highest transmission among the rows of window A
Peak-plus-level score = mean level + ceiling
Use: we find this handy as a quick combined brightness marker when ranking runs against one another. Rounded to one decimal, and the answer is 10.9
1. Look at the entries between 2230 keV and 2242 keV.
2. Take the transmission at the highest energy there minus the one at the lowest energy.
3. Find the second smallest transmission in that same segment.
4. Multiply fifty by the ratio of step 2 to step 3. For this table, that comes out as -58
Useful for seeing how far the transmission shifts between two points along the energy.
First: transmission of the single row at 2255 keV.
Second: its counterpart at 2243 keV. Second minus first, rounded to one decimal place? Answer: -4.2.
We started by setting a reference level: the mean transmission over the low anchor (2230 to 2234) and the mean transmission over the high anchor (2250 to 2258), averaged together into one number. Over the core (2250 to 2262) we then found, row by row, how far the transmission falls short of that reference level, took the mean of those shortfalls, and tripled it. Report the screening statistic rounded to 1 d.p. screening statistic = -4.1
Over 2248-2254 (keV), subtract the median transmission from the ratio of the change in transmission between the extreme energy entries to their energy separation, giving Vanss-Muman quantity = -5.0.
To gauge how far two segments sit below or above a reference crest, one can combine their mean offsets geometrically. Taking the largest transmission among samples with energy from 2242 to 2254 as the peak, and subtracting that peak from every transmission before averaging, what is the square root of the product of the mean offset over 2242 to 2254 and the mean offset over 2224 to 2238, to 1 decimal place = 1.2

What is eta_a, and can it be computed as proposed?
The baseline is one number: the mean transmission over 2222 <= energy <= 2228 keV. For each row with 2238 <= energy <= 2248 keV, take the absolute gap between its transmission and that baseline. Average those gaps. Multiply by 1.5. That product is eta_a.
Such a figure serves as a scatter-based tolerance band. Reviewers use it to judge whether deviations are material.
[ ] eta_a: 5.8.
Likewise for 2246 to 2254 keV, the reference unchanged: 3.0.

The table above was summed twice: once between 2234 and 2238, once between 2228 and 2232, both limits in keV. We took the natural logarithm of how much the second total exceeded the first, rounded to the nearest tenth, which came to 1.5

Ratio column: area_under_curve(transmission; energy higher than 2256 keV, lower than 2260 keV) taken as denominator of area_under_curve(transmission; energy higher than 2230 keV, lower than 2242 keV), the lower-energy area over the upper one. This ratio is 1.3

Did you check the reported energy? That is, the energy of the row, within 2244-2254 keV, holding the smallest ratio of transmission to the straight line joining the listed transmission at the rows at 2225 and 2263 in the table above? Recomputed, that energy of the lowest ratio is 2245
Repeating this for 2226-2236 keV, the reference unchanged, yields 2235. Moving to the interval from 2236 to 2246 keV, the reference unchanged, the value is 2241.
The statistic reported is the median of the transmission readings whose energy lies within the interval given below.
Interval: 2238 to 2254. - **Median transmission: 3.7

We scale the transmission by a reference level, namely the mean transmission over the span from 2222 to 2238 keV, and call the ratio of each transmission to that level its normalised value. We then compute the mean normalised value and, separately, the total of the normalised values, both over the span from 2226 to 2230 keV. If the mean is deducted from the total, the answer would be 1.18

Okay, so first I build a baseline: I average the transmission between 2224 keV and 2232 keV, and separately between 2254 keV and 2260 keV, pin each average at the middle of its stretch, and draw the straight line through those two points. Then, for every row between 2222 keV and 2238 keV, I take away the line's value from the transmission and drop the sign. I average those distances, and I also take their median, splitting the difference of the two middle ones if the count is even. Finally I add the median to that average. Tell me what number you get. 2.7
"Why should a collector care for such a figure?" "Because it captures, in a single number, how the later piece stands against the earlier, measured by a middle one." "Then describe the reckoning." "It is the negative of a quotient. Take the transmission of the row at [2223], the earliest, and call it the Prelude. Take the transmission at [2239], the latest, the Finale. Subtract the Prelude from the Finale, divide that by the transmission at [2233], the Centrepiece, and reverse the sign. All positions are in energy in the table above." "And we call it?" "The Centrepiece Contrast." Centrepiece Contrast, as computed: 1.1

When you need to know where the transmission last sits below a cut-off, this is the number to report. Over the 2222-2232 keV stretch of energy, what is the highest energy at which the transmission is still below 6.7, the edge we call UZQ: 2231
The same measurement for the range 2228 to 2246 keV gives 2245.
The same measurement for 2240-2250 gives 2249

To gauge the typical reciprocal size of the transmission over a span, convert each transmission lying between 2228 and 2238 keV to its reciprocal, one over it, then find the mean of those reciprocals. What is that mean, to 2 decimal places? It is 0.24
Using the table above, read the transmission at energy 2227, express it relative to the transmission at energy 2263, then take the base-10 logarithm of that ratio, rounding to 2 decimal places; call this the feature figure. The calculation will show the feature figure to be -0.09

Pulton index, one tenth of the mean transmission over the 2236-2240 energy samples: 0.3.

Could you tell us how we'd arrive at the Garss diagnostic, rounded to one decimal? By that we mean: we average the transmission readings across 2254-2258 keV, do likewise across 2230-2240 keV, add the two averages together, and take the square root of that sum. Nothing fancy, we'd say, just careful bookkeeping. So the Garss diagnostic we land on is 3.3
